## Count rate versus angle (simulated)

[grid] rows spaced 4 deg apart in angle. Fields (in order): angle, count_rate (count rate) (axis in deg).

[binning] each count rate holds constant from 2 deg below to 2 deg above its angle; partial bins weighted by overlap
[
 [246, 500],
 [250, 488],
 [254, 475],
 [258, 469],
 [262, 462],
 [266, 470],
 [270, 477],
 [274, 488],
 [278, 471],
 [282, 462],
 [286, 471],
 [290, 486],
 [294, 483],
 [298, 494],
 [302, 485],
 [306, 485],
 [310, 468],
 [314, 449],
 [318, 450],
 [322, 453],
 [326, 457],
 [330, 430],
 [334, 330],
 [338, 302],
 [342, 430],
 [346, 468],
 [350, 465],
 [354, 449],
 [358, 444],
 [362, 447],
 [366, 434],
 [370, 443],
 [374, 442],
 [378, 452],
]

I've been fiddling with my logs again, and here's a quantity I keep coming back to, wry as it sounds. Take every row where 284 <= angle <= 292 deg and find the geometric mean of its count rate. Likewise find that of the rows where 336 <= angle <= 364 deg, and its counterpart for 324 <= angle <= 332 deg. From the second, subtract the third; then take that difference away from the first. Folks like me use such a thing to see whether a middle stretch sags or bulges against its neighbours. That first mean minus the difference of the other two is 496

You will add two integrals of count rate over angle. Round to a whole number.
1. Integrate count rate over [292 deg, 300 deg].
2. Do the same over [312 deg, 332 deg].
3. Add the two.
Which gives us 12864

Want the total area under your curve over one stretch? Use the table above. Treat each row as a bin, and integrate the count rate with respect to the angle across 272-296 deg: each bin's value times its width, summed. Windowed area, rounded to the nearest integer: 11444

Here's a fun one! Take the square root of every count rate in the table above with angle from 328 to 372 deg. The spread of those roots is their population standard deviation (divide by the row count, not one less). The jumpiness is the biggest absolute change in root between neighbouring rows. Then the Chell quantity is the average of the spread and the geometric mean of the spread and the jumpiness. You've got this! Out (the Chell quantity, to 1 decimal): 1.7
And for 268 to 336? 1.2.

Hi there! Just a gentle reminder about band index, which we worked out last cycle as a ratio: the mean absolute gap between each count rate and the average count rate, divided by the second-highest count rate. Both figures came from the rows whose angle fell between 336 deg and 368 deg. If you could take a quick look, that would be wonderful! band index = 0.069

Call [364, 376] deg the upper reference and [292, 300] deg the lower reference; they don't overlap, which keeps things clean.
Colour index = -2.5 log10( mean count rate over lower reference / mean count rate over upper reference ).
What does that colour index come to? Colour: -0.11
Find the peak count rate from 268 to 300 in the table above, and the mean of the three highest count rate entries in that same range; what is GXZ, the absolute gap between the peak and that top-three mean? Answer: 4.7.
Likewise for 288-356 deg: 5.7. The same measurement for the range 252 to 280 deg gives 8.0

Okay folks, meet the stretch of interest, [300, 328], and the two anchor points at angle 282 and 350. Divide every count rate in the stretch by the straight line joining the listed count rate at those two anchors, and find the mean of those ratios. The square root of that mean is 1.000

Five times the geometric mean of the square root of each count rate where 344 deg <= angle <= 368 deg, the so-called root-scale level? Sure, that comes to 106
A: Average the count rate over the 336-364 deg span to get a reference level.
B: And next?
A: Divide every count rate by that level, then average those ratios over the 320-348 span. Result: 0.96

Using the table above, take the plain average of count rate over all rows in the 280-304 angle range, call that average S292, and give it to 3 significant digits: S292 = 480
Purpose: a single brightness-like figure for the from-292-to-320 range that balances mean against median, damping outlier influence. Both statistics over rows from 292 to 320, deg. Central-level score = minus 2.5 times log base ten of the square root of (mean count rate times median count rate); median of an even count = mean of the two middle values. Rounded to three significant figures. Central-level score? -6.70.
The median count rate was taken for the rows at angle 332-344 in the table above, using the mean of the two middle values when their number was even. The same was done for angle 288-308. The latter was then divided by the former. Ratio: 1.47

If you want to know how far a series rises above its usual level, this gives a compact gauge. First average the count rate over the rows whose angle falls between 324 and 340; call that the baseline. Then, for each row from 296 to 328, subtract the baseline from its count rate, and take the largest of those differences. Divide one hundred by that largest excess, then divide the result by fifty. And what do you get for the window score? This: 0.018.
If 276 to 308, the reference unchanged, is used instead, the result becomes 0.018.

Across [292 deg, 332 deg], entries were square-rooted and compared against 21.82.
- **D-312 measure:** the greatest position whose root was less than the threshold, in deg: 330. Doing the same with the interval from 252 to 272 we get 266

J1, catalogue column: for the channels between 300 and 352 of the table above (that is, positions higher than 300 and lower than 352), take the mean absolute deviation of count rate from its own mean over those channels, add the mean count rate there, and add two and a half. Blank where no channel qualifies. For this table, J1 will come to 478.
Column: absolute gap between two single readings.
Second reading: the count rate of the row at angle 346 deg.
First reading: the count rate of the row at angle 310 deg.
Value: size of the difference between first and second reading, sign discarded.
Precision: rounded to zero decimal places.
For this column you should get 0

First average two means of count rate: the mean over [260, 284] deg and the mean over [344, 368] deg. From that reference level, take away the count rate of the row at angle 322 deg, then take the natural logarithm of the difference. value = 2.1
